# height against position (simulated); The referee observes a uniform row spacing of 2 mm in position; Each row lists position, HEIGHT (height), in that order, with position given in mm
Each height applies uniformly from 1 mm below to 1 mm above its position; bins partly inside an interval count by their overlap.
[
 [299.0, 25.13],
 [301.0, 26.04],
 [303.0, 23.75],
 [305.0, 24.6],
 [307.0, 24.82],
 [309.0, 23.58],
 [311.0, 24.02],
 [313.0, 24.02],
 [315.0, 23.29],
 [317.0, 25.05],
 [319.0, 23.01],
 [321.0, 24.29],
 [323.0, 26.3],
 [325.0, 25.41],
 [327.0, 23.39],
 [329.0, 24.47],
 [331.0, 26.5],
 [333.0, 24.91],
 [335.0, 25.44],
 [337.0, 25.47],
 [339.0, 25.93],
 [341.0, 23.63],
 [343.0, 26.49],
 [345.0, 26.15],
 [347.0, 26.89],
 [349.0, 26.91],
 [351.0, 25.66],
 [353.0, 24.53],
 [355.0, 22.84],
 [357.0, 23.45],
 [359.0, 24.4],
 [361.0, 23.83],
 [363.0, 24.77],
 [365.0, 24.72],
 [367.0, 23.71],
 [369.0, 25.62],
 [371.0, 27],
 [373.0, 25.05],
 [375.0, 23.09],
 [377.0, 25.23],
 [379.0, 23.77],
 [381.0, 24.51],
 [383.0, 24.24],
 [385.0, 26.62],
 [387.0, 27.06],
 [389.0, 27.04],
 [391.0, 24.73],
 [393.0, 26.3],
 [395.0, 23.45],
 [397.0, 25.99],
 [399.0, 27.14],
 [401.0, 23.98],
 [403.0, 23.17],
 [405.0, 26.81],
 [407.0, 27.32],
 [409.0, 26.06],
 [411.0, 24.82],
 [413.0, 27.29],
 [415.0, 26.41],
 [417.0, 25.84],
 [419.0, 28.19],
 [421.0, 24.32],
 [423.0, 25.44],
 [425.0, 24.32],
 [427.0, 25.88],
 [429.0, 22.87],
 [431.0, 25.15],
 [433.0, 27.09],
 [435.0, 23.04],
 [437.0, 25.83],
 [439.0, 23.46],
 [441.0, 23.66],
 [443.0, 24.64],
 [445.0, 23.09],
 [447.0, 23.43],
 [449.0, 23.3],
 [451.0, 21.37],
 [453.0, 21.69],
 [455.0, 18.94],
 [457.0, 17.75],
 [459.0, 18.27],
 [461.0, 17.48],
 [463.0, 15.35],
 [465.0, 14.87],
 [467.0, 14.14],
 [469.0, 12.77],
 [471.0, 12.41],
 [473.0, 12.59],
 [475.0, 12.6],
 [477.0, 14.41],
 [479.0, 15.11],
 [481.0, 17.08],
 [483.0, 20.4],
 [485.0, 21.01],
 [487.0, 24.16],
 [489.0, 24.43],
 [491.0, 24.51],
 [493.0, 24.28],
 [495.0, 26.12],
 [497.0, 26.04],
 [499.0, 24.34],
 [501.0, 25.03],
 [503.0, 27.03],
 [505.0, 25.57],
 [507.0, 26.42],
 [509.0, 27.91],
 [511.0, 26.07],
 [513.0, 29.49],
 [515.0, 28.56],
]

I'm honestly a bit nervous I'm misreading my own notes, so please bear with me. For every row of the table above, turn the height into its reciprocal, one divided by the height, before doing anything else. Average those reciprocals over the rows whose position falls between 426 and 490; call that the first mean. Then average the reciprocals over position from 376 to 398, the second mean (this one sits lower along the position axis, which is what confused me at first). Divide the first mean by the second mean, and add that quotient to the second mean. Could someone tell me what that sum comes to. 1.39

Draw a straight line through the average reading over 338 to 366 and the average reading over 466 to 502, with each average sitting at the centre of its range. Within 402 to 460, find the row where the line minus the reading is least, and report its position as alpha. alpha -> 419.0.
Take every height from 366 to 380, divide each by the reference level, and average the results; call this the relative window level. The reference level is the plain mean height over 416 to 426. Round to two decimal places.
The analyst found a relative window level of 0.97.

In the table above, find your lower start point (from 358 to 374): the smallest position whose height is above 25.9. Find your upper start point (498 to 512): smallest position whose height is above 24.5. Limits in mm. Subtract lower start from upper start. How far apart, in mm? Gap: 130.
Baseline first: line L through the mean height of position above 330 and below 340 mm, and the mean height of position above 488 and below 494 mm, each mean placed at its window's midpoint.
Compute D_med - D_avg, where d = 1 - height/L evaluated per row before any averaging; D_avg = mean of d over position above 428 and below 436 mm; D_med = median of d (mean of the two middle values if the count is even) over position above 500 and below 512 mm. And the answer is -0.10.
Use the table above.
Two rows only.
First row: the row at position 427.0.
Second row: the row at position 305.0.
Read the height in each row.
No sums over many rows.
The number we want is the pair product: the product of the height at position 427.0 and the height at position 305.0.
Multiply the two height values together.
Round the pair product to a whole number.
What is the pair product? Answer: 637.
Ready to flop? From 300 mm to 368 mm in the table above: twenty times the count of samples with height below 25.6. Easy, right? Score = 500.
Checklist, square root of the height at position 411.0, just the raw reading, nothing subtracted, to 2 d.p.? 4.98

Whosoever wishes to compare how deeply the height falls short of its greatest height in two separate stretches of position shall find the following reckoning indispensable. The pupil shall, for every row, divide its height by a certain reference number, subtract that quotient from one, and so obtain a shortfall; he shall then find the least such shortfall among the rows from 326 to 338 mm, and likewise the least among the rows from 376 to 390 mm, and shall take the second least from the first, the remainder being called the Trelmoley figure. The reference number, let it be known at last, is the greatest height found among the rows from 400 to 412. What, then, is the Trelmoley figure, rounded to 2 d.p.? 0.02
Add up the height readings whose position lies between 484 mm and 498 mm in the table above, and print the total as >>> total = 171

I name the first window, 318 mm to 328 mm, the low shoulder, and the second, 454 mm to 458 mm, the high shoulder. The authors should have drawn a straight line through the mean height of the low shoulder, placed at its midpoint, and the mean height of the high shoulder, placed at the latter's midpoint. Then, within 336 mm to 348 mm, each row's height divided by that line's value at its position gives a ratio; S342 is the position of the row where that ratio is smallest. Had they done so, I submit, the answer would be 341.0 mm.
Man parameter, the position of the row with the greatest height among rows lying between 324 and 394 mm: 387.0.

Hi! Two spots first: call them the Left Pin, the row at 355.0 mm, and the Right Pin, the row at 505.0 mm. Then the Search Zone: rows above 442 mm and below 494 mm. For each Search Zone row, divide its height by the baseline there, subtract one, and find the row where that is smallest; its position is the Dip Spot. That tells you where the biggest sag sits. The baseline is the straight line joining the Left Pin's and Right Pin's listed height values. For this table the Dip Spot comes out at 471.0 mm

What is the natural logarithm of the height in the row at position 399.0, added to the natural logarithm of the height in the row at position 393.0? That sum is 6.57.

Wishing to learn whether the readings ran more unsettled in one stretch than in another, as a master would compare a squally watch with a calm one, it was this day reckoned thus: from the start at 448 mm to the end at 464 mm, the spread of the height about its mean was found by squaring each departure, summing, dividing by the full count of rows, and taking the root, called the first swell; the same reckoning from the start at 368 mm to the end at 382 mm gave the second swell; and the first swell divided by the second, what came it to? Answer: 2.1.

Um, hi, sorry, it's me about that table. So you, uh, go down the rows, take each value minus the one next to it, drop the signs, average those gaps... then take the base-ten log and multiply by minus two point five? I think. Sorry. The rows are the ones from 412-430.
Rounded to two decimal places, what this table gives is -0.64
